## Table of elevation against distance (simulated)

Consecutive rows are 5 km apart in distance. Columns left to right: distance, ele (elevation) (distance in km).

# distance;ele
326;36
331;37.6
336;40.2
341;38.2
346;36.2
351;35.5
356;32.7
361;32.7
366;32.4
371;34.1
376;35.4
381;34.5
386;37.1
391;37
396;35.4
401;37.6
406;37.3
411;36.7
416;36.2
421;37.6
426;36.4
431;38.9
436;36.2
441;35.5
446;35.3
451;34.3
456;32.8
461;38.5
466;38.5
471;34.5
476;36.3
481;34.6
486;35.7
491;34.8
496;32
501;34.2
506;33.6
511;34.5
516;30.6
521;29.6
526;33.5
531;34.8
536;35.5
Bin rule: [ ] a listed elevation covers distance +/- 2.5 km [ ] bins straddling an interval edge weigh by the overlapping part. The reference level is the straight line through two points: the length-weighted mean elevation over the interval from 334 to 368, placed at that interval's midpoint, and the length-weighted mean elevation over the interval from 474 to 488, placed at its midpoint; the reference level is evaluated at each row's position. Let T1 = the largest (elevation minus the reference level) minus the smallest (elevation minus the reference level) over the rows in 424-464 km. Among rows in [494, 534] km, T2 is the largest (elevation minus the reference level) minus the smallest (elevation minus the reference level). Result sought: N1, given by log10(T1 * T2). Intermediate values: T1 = 6.1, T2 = 5.2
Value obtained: 1.50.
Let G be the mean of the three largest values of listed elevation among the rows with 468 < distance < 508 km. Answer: 35.6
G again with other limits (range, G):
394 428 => 37.5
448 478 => 37.8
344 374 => 35.3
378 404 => 37.2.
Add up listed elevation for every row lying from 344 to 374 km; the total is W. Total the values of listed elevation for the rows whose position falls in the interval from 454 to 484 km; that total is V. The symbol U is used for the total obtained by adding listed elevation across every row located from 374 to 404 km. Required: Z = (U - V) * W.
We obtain 366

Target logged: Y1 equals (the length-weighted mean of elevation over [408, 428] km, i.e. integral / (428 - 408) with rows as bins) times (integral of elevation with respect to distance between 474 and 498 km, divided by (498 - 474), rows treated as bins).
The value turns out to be 1275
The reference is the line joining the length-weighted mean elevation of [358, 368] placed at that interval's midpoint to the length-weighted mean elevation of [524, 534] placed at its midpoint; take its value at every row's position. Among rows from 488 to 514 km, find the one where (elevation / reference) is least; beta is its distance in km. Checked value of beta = 496 km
